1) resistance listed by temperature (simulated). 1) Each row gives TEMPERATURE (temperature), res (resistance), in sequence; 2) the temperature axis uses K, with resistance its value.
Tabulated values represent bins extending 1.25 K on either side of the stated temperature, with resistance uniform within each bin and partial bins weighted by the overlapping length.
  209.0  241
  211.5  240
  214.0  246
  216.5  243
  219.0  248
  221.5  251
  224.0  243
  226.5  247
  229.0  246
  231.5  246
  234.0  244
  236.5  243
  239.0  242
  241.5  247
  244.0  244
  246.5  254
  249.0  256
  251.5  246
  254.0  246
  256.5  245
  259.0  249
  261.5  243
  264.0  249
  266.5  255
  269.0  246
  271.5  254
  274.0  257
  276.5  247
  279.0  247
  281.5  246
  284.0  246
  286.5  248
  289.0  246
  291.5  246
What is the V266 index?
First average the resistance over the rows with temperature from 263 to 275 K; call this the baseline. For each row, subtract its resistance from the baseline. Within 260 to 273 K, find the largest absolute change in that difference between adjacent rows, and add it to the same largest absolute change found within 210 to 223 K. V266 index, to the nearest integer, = 15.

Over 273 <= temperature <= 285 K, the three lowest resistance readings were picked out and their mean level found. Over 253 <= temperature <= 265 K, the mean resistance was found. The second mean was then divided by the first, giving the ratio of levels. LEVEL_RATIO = 1.00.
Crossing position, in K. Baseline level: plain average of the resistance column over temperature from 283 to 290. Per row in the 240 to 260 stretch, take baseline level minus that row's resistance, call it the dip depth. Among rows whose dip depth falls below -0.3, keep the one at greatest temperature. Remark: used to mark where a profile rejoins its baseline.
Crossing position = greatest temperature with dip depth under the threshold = 259.0 K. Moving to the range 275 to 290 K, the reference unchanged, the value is 286.5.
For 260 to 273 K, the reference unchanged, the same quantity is 271.5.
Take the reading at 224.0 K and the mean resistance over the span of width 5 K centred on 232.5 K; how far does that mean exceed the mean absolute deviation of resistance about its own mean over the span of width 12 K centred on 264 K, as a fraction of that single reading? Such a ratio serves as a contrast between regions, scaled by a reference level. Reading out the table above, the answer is 1.00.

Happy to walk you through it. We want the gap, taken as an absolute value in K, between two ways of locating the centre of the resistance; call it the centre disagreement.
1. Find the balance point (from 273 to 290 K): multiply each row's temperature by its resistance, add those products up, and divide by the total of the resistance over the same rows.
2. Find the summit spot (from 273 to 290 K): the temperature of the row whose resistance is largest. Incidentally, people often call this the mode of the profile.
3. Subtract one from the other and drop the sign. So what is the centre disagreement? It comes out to 7.5 K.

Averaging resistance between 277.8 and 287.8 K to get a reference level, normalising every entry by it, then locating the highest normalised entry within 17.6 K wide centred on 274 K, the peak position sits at 274.0 K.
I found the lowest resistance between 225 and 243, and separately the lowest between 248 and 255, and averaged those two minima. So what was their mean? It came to 244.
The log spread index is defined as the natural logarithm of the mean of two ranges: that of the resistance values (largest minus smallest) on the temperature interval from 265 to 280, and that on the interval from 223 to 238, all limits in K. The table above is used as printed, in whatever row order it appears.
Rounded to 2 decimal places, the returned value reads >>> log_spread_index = 2.01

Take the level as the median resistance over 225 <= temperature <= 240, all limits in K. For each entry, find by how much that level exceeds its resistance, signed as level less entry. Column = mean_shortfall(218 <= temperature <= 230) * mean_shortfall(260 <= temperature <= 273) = 9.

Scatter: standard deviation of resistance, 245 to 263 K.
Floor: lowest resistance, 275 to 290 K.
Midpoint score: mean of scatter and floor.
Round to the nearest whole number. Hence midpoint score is 125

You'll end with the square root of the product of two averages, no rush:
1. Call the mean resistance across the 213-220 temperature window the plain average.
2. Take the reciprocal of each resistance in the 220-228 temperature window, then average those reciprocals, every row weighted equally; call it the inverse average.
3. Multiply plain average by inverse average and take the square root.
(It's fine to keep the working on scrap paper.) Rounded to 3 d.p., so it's 0.997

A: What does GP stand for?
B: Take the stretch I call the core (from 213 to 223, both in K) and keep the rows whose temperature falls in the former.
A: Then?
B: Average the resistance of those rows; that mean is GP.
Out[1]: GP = 247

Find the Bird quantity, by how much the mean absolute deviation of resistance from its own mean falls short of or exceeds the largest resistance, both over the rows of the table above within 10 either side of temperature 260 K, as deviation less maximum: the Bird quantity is -252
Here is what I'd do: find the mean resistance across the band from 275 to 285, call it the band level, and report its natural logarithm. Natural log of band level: 5.51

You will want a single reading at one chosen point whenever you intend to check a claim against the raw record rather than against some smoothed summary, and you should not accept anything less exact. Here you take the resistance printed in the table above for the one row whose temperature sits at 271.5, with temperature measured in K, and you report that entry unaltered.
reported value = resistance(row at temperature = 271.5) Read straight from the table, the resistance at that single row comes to 254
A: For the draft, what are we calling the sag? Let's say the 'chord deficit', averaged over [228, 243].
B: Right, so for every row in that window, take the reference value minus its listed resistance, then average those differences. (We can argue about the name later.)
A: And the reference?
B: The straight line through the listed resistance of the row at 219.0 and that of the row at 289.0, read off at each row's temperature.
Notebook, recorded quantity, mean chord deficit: 2.9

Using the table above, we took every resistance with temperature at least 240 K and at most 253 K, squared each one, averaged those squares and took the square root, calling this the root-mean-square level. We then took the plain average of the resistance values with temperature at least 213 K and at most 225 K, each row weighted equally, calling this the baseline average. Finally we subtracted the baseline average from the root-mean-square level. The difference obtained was 3.2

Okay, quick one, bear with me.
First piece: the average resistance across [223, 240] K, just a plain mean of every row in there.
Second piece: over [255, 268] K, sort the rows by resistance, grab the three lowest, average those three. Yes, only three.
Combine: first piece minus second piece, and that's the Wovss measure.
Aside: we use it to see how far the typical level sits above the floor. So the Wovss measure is -1.2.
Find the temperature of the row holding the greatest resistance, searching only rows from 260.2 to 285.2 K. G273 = 274.0 K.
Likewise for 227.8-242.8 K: 241.5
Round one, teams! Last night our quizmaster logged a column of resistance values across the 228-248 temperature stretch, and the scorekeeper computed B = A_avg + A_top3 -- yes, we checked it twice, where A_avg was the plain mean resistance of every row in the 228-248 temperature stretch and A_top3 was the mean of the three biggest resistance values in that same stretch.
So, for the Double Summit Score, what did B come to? 495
